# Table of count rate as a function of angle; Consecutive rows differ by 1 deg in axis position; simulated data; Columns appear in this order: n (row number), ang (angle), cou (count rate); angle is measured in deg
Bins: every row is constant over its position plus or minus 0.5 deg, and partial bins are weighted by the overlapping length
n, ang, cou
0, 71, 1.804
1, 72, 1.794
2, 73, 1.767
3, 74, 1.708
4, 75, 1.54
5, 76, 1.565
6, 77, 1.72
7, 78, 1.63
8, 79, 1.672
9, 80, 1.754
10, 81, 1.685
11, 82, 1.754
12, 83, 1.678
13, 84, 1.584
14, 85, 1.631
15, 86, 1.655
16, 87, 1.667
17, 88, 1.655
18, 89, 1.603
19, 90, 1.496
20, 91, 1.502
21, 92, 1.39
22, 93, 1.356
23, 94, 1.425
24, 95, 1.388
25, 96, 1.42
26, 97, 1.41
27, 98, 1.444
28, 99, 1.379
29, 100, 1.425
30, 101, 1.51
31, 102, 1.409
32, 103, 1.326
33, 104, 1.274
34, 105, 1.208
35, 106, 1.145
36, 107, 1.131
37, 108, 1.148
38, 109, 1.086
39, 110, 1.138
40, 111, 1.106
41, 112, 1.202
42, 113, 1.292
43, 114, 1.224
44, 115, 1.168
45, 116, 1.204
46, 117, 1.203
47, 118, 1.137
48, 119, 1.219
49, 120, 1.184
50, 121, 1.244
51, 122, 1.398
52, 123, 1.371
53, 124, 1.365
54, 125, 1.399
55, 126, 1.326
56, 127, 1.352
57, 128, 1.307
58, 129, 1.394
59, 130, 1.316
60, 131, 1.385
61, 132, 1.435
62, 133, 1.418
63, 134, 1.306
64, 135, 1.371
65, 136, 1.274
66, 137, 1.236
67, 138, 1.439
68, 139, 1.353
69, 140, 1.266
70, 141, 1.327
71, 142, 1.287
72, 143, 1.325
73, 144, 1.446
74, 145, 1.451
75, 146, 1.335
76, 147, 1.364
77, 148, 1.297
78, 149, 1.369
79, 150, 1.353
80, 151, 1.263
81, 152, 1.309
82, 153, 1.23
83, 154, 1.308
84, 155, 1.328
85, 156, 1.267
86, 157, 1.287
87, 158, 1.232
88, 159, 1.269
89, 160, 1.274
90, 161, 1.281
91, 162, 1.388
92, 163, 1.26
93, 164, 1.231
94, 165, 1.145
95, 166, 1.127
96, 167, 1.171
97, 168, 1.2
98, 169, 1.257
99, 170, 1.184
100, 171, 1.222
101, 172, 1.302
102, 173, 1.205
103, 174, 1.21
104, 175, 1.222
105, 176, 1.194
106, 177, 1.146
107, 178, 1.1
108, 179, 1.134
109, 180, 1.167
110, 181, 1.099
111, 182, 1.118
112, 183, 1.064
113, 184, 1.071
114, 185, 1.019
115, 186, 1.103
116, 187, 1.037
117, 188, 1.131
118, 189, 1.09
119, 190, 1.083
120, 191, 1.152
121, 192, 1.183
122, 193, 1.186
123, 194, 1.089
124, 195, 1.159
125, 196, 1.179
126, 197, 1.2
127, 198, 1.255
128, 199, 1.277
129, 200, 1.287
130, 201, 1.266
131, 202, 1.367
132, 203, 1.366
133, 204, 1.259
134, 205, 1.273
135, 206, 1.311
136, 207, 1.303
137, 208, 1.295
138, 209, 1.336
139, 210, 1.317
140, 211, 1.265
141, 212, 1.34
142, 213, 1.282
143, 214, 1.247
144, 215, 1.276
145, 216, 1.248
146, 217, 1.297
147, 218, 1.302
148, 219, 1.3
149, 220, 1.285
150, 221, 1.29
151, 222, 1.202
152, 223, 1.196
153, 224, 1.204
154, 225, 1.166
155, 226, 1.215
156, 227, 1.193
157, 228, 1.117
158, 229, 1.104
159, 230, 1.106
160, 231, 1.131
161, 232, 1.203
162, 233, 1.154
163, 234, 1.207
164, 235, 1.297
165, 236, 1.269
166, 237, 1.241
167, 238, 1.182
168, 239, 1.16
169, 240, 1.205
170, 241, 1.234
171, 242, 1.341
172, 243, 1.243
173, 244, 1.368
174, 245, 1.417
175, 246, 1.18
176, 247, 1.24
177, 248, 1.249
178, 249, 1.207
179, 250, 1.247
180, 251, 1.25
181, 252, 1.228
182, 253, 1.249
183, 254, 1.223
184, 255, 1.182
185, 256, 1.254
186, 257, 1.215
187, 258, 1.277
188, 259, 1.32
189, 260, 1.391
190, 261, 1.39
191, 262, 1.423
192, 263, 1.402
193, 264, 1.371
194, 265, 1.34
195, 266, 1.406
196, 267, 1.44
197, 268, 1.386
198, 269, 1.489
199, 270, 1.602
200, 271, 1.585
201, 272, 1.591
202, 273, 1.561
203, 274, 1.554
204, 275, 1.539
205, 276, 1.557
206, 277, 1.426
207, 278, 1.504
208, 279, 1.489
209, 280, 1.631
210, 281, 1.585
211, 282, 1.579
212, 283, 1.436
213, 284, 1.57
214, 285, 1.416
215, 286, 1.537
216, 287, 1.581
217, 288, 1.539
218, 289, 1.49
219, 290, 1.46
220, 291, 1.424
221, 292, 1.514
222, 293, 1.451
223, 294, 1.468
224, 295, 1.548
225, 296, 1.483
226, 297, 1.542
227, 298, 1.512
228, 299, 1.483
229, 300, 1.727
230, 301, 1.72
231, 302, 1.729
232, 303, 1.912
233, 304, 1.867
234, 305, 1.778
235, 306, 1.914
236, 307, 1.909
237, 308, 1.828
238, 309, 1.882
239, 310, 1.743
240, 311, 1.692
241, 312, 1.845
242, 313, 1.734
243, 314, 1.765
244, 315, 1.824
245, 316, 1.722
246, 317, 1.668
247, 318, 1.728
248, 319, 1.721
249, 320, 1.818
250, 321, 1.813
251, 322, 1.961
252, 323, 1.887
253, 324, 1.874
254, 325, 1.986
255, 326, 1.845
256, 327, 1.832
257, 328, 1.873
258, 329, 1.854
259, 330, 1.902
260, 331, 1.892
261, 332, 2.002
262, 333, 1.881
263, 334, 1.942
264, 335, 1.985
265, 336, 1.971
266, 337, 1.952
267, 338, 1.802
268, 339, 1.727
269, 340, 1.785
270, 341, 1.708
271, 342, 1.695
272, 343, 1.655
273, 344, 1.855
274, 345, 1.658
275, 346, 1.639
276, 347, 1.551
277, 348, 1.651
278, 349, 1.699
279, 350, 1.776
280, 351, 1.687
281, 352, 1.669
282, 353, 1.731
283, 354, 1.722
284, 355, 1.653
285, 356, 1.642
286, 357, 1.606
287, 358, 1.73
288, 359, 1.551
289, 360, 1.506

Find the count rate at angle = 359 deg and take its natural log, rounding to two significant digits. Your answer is 0.44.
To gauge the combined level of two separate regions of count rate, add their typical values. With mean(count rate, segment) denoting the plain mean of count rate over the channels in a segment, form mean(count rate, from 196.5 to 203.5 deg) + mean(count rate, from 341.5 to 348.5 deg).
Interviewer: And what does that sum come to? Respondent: 2.96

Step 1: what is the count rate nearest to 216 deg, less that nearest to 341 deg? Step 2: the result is -0.46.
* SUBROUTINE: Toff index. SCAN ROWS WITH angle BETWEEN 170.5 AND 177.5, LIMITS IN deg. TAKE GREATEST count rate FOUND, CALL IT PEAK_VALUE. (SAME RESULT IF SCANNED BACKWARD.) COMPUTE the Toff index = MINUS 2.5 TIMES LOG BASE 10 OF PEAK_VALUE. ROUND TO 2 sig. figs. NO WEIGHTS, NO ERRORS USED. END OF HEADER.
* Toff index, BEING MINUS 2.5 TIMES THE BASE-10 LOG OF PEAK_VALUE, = -0.29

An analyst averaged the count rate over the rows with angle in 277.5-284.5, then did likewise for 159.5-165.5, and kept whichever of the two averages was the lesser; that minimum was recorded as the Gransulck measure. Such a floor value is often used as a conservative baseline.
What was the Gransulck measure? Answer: 1.26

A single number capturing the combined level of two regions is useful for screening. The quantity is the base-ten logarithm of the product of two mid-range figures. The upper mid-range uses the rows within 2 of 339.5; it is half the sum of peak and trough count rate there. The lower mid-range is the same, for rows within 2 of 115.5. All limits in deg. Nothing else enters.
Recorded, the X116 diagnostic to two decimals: 0.32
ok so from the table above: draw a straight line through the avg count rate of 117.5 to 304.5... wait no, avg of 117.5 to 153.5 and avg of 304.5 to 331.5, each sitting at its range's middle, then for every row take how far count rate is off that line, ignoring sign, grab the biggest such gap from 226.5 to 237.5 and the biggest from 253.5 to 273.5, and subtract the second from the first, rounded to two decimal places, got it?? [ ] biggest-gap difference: 0.01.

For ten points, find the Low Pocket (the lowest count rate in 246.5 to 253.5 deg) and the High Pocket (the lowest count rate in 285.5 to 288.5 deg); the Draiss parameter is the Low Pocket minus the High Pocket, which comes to -0.3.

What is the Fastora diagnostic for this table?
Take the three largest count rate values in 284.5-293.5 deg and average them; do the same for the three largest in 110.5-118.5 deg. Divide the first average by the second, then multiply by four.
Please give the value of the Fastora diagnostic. 5.0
